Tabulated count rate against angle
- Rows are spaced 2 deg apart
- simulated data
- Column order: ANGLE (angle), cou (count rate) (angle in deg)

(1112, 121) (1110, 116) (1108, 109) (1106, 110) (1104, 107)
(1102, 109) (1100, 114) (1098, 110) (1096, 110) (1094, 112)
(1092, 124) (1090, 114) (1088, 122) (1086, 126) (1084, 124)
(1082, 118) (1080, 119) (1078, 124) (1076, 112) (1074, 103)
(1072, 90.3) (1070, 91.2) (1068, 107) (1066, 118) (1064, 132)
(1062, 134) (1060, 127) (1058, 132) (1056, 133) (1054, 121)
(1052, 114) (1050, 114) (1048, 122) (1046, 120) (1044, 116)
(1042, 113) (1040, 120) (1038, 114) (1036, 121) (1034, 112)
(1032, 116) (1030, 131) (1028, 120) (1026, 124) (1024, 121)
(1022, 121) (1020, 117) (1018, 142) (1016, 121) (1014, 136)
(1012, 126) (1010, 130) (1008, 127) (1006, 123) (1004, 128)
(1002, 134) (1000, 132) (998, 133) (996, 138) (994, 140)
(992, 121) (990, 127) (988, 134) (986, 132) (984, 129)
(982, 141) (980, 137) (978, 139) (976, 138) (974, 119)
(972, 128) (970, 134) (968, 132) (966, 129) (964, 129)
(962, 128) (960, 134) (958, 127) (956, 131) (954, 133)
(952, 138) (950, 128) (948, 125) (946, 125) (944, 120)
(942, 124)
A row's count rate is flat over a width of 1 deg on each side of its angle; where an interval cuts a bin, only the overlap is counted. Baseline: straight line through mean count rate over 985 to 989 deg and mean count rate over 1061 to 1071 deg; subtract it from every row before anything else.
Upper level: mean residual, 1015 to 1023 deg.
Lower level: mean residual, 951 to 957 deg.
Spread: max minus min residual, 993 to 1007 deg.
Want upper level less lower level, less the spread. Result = -10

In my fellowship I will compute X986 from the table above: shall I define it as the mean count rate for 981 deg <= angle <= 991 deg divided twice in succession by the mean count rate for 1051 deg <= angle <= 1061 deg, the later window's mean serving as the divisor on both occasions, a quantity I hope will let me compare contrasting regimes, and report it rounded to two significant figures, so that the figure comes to 0.0084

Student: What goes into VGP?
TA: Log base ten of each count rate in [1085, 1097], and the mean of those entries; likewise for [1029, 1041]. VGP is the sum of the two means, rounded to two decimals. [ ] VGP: 4.15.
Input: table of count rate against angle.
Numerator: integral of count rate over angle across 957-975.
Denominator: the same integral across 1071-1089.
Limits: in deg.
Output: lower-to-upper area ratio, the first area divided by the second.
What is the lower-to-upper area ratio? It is 1.12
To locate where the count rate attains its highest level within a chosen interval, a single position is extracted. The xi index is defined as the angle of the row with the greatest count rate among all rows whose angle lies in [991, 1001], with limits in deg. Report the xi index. 994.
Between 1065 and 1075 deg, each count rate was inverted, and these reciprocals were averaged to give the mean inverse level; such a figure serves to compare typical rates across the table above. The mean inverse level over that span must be 0.0099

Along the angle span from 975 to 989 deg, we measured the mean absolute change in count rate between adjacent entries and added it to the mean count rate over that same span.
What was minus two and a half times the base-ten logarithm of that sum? -5.36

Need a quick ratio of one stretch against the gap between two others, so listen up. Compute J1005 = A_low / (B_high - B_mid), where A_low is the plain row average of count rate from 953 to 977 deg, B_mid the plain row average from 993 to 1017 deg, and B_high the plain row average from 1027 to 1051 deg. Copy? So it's -10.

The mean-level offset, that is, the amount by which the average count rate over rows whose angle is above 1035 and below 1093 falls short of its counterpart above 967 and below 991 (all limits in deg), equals 14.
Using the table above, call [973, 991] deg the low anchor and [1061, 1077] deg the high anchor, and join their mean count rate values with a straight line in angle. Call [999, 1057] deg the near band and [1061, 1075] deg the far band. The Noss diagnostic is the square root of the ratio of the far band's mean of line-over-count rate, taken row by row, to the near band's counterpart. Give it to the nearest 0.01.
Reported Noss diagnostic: 1.02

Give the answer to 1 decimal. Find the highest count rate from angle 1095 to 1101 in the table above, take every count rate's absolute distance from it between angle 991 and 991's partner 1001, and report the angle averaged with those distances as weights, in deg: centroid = 996.3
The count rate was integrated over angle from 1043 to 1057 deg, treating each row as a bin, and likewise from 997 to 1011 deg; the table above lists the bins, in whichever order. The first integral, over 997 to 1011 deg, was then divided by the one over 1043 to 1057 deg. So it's 1.08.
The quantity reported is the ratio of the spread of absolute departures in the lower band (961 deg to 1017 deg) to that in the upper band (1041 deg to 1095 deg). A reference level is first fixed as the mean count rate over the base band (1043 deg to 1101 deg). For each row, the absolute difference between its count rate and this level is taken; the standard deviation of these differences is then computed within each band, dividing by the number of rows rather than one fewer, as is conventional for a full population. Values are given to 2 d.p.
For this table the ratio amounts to 0.83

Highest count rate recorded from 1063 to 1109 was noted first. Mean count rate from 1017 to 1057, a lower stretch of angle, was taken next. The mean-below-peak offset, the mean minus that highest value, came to -11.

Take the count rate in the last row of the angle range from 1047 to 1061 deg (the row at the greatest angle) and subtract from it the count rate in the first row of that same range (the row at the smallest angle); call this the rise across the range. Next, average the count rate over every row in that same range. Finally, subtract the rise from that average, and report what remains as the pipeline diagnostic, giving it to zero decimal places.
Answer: 118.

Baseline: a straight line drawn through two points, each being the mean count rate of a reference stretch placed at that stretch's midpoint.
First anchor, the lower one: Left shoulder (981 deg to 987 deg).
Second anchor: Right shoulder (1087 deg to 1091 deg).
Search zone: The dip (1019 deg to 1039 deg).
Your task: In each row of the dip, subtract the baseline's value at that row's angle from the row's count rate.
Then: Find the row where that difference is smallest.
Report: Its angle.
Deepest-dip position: 1034 deg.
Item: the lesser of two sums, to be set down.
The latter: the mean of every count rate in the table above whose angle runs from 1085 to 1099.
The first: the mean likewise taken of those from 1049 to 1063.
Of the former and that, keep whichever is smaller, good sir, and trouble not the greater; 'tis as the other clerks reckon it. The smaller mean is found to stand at 117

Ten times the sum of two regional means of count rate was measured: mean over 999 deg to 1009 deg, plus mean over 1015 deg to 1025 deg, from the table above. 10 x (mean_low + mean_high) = 2532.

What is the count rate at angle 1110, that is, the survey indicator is 116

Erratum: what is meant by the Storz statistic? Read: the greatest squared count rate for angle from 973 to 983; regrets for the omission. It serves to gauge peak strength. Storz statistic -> 19881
